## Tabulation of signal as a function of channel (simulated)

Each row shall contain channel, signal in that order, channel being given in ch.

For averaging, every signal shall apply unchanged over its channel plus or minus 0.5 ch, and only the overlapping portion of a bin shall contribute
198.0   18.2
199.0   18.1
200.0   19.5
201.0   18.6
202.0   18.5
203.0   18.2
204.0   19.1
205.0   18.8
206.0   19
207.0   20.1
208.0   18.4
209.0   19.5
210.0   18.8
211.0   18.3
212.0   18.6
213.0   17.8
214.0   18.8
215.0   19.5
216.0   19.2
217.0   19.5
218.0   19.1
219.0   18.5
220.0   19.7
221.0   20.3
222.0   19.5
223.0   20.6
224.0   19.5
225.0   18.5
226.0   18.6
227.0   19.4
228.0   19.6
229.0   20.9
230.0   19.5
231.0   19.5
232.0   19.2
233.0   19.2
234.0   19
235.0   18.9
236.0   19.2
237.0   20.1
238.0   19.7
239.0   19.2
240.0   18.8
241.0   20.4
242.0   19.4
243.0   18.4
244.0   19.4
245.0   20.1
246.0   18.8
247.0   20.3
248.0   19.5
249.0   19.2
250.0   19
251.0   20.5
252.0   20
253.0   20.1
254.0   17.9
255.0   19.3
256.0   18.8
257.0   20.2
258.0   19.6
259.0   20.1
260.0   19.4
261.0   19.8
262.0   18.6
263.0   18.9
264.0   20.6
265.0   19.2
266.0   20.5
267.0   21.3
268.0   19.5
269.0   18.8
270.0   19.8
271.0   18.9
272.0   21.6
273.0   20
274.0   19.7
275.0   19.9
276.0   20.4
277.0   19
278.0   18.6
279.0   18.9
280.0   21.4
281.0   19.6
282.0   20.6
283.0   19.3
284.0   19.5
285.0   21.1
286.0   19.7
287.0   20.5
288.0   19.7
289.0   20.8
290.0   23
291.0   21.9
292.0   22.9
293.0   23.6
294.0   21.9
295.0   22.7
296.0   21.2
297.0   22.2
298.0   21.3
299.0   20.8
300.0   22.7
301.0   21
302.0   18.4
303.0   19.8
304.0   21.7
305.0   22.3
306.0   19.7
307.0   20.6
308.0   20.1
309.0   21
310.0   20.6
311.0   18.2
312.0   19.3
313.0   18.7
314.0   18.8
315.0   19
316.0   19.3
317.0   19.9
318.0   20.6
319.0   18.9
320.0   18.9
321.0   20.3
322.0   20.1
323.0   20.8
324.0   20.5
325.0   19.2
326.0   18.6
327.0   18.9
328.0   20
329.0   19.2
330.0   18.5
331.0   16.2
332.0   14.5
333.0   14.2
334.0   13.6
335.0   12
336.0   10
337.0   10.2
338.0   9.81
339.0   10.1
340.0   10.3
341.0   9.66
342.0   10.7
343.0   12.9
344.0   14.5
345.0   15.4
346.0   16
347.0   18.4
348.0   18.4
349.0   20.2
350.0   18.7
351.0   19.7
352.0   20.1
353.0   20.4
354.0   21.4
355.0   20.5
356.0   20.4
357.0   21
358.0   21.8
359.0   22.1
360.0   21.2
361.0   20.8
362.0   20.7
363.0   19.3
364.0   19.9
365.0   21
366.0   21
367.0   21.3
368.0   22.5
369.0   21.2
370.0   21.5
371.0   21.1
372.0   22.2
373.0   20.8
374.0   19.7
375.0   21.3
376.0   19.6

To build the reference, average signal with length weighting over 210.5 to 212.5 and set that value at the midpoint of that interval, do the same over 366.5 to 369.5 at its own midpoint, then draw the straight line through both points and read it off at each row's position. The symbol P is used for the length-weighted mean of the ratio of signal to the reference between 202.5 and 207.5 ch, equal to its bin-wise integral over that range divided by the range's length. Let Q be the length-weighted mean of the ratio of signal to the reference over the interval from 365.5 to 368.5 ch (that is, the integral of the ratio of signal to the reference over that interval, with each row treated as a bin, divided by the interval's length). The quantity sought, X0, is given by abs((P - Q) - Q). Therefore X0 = 0.96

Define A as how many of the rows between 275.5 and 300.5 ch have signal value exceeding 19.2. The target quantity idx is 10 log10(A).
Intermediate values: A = 22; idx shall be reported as 13.4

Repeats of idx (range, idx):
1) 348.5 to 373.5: 13.8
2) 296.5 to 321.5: 12.6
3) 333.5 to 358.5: 9.5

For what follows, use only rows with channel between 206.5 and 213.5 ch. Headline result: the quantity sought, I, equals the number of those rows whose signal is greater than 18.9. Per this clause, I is 2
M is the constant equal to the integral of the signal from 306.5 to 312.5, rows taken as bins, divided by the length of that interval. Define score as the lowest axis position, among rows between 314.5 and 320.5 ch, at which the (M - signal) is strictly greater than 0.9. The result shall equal 315.0 ch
